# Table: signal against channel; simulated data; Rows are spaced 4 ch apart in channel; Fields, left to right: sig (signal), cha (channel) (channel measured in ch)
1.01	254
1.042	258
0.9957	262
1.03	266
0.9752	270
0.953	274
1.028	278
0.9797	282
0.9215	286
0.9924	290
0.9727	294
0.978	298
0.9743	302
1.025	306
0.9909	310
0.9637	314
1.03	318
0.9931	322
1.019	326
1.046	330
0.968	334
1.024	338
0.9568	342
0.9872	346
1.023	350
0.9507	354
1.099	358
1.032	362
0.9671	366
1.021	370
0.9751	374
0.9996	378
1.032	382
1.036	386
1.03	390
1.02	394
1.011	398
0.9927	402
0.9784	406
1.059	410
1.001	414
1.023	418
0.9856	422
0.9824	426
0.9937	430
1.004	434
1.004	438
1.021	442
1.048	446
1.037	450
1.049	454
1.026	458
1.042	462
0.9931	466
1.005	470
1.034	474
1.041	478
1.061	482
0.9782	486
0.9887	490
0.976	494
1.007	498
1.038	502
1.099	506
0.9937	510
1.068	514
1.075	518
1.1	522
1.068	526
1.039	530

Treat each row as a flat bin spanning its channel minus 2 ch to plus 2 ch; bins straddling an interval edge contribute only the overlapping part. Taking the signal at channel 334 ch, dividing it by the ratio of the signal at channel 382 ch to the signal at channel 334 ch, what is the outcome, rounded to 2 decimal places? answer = 0.91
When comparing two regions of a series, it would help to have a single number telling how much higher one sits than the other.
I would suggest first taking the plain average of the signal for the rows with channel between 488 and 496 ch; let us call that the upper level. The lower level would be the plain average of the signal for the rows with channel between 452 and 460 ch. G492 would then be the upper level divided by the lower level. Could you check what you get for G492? 0.95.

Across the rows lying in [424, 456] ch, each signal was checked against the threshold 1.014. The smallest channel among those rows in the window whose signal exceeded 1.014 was 442 ch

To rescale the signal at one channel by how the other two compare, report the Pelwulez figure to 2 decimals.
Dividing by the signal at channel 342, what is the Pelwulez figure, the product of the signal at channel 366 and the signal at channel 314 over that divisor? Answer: 0.97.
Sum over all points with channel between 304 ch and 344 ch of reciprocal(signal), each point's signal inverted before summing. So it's 10.0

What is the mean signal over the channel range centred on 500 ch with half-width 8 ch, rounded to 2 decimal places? 1.03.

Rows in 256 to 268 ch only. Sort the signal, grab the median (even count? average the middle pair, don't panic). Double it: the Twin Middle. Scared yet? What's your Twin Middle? 2.06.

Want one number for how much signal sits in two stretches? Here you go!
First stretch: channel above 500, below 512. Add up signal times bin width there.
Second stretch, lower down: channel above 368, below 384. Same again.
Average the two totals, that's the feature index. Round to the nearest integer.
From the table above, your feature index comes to 14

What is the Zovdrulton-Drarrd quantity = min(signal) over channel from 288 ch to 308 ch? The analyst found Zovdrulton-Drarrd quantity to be 0.9727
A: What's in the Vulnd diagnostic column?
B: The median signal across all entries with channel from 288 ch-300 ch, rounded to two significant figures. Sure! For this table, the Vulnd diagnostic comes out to 0.98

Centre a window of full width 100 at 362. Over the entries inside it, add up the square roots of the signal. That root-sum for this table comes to 25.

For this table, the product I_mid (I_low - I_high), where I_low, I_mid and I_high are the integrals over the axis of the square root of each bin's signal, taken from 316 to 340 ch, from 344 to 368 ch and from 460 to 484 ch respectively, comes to -5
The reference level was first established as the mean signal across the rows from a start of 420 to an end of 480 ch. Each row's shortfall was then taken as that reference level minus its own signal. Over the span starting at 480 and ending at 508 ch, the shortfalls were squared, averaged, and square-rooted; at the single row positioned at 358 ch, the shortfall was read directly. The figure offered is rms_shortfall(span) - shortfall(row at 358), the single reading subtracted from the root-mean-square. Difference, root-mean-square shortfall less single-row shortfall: 0.12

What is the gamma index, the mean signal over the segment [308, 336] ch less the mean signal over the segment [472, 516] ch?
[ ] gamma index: -0.024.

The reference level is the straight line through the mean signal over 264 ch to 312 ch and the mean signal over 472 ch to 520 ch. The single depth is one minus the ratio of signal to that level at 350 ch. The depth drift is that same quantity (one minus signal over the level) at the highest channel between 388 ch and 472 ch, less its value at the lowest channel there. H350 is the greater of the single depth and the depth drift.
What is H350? 0.042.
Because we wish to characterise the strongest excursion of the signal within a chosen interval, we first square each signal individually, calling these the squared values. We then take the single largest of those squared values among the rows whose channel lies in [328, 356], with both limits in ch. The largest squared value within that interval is 1.094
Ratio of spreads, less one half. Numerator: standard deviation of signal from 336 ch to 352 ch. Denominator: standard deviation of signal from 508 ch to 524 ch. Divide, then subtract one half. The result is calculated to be 0.20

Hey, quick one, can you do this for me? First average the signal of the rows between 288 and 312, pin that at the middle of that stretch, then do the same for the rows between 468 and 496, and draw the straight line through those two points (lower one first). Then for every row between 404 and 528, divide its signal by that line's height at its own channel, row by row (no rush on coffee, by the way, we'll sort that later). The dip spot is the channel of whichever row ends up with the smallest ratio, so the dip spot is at 494 ch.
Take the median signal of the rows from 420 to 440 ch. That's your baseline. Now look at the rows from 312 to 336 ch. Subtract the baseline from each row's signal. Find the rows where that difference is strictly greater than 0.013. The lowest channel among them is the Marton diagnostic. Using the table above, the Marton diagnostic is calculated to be 318 ch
